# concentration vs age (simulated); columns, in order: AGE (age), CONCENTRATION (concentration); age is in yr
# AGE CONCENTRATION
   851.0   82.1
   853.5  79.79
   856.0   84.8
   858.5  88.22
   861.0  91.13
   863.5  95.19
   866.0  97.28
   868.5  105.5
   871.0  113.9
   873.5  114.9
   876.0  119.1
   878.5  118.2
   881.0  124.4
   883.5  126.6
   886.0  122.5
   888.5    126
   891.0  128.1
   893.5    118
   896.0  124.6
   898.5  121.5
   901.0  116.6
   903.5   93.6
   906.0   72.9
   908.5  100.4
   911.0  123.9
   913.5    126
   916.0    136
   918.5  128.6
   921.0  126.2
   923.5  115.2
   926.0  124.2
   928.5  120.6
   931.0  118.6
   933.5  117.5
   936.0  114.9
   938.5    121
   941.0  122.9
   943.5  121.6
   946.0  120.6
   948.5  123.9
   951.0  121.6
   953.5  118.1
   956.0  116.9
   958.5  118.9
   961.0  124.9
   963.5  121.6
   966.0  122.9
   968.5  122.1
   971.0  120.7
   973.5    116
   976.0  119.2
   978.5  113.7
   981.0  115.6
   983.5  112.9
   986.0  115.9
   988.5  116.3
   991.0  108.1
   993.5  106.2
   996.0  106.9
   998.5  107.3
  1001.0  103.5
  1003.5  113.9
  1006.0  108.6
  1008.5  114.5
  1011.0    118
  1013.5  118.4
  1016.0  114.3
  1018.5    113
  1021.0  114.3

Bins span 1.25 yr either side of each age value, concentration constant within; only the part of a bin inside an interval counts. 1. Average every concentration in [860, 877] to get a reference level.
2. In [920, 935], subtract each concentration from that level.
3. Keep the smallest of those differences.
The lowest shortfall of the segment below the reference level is -20.9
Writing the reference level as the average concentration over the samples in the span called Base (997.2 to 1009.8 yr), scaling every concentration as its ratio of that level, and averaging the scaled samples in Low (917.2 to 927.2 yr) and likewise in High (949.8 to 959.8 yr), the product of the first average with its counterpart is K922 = 1.22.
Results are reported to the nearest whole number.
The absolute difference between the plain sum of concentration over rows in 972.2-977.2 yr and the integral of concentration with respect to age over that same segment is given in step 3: 353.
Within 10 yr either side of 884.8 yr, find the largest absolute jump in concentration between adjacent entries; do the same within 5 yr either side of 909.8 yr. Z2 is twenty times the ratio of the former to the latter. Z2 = 7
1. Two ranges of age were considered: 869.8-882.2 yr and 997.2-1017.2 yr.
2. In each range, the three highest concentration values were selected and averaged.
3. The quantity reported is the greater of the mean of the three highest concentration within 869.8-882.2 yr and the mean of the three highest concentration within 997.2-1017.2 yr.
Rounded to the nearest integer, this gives 121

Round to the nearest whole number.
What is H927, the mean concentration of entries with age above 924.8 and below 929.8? 122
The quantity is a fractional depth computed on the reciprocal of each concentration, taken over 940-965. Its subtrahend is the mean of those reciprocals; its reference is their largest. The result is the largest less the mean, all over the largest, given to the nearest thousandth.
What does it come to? 0.034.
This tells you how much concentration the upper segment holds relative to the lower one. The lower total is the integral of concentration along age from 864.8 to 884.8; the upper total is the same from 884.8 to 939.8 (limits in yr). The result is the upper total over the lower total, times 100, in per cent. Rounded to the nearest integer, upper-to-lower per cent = 282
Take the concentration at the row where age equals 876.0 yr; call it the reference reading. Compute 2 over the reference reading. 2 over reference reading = 0.0168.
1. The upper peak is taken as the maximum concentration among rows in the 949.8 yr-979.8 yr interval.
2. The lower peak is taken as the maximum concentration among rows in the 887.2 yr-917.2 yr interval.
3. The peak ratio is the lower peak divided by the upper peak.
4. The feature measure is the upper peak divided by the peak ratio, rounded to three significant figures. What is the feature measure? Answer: 115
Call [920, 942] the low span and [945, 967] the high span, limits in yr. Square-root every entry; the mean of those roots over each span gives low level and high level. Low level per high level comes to 0.996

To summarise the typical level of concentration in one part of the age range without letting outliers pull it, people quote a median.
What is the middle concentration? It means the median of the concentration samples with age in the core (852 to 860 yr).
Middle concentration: 85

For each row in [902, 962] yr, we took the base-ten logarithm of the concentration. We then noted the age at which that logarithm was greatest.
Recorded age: 916.0 yr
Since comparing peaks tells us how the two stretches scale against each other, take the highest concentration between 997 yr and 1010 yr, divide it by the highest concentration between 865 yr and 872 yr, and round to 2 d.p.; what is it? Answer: 1.01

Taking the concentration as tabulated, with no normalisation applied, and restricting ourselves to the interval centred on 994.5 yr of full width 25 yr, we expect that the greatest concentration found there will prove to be 116.3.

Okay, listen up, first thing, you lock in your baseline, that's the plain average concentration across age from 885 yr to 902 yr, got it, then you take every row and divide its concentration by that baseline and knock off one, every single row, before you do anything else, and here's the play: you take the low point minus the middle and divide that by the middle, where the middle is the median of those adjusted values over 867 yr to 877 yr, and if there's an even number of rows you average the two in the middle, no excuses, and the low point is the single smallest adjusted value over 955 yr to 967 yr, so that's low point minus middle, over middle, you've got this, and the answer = -0.3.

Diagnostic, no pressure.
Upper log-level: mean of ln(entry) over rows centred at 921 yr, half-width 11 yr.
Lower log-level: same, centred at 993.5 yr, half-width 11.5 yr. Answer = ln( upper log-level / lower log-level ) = 0.026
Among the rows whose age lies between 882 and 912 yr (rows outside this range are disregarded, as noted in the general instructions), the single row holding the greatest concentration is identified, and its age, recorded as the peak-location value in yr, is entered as 891.0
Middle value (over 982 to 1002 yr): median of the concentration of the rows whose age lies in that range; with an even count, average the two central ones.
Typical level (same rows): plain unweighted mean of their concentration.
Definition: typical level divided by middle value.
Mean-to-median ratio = 1.02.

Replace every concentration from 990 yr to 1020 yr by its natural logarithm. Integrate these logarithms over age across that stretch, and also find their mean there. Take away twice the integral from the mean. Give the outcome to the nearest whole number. -278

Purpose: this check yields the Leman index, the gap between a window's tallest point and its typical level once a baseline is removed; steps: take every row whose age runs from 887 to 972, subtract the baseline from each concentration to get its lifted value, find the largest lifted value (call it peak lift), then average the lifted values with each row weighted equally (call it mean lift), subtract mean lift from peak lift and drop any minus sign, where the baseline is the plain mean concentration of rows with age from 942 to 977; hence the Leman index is 17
